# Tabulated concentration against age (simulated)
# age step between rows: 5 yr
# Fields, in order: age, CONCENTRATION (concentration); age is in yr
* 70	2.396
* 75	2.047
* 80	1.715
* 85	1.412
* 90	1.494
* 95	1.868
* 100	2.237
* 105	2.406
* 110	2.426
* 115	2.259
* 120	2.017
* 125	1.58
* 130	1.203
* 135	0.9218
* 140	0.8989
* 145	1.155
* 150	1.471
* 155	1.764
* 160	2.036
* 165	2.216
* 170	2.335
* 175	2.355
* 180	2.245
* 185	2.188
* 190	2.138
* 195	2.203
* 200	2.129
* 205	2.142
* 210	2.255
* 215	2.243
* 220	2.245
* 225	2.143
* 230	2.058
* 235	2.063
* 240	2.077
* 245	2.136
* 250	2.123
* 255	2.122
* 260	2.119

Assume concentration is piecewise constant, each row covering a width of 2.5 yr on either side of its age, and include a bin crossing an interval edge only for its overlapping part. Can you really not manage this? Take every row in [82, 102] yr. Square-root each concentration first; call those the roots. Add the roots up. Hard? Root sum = 5.27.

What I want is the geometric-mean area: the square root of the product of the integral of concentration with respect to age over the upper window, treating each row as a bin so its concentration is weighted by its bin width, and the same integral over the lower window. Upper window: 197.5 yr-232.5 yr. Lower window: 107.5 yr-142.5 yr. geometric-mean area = 66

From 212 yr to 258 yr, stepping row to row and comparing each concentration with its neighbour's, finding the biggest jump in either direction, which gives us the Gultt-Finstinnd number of 0.10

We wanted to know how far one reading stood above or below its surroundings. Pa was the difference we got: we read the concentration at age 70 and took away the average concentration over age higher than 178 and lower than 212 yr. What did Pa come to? 0.21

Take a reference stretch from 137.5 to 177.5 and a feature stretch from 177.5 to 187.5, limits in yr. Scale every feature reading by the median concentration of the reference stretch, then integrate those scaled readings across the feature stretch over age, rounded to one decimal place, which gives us 11.7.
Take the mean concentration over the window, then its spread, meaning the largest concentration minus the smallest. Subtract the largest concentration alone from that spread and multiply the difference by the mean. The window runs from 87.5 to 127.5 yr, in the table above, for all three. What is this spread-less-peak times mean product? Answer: -3.0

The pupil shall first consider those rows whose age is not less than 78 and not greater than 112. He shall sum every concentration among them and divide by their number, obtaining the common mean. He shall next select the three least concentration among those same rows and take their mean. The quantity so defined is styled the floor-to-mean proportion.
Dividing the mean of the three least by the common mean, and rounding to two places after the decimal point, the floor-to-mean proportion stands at 0.80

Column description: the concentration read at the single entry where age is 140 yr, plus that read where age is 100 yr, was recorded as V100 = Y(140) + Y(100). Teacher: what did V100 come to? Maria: 3.1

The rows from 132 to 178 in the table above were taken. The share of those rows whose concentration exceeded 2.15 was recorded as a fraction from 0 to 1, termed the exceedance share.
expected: 0.33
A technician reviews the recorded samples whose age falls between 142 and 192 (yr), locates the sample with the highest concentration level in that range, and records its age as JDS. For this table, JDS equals 175 yr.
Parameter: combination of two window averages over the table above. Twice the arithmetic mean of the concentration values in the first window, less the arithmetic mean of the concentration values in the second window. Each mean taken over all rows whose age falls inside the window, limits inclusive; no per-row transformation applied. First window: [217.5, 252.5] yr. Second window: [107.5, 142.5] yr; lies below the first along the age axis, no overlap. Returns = 2.63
